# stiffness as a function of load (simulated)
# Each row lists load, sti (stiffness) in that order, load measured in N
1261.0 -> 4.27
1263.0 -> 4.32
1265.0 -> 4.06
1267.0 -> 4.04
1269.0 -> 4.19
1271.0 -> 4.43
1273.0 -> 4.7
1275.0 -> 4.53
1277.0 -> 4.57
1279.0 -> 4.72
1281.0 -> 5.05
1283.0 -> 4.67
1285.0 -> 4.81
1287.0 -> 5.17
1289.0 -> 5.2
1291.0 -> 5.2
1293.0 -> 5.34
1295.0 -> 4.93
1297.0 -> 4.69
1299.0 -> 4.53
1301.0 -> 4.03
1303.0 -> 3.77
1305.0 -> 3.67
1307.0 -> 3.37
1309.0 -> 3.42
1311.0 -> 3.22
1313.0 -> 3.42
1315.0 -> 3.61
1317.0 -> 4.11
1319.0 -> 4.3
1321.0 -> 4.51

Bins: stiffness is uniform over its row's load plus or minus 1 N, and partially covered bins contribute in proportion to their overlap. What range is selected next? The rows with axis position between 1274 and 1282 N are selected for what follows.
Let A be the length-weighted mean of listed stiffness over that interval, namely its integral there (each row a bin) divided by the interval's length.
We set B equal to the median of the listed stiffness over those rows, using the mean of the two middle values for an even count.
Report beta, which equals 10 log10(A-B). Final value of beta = -11.4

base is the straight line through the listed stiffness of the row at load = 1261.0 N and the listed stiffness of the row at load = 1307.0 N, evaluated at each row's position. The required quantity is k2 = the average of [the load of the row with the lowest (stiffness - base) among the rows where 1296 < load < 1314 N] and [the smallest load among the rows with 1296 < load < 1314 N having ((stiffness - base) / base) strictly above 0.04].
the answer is 1304 N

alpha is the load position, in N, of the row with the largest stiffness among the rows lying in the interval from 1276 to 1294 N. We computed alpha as 1293.0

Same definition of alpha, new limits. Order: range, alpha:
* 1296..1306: 1297.0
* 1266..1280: 1279.0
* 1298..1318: 1299.0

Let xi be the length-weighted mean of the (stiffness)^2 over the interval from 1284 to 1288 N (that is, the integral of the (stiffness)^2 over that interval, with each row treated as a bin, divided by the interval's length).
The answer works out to 25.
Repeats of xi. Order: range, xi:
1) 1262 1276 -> 19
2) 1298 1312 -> 14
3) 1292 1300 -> 24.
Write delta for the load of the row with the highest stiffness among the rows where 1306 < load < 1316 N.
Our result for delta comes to 1315.0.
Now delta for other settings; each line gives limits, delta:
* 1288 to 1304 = 1293.0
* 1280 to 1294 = 1293.0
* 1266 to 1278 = 1273.0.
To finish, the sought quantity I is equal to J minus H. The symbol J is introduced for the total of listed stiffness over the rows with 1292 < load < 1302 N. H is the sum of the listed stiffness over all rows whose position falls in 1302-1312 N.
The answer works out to 6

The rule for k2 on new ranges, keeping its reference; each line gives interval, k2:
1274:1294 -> 1275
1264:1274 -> 1268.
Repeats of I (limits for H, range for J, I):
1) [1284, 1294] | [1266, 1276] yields -4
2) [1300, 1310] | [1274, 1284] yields 5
